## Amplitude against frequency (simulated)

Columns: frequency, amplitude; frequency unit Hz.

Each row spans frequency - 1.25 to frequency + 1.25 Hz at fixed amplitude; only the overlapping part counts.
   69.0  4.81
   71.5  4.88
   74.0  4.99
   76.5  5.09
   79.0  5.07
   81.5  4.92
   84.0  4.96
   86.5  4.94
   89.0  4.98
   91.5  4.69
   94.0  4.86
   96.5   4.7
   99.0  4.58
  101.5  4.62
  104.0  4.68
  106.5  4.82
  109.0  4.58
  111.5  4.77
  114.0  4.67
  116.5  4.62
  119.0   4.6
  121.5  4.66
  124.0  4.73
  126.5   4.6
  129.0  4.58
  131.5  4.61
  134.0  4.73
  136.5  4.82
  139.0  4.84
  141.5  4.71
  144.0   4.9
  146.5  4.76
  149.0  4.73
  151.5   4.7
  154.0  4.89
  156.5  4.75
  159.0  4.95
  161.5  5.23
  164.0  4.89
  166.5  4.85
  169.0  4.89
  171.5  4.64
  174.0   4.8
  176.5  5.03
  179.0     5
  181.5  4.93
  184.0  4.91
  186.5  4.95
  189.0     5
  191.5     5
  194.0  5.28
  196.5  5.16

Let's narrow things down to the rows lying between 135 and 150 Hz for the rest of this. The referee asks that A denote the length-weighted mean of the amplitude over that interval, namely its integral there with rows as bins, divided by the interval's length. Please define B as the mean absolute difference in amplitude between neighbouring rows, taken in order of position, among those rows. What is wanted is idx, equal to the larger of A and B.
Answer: 4.79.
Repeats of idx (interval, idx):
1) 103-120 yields 4.68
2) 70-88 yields 4.98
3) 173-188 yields 4.94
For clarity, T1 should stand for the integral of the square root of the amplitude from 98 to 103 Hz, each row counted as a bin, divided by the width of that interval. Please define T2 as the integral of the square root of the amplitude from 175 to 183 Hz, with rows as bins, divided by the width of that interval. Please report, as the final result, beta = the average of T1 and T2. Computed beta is 2.19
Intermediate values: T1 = 2.15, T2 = 2.23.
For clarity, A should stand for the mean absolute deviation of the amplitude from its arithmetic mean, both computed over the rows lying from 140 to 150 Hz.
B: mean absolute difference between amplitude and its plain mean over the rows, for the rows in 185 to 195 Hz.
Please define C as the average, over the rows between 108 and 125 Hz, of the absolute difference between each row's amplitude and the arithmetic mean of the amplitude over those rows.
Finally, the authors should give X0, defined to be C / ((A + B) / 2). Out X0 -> 0.6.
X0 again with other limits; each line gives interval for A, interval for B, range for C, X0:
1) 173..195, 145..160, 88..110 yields 1.3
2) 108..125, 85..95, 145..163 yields 1.9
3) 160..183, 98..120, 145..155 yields 0.7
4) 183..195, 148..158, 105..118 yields 1.0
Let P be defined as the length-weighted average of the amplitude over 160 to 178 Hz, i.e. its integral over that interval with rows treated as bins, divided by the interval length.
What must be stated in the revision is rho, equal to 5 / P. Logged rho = 1.02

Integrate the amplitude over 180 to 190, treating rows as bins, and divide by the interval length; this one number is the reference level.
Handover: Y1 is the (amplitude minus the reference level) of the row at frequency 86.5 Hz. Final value -0.01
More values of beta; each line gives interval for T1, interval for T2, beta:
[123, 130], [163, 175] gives 2.17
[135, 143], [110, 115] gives 2.18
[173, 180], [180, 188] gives 2.22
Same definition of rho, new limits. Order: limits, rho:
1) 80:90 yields 1.01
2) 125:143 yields 1.06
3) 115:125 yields 1.08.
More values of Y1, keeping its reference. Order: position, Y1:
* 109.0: -0.37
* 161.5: 0.28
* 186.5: 0.00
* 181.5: -0.02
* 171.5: -0.31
